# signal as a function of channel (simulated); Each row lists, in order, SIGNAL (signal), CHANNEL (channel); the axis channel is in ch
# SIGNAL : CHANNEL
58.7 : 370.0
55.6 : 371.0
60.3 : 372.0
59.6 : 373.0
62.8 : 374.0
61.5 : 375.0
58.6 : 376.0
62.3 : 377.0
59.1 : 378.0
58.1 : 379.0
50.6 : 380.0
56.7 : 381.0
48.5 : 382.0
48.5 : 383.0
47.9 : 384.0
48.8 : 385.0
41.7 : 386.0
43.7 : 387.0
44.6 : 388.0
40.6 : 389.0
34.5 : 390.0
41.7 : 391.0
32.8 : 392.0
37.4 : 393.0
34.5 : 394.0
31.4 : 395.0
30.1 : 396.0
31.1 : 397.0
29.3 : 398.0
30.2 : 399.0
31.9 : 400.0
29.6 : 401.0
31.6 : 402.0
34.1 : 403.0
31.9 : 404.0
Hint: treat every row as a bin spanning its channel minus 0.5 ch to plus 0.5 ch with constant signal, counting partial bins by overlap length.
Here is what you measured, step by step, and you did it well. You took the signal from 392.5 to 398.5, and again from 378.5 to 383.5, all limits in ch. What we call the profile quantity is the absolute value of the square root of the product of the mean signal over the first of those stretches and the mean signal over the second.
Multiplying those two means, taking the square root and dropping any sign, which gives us 41.2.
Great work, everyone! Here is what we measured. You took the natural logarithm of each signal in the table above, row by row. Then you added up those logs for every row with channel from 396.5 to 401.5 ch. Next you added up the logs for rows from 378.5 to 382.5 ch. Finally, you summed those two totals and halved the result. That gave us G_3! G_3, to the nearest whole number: 16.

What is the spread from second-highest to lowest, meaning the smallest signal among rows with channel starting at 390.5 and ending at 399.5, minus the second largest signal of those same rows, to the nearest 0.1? -8.1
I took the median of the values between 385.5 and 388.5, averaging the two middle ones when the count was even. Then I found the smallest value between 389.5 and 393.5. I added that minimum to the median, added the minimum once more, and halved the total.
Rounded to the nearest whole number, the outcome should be 55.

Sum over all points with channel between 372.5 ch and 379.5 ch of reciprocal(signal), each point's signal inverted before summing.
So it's 0.12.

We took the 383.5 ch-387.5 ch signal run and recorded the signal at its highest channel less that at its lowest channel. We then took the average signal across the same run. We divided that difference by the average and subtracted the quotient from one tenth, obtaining 0.192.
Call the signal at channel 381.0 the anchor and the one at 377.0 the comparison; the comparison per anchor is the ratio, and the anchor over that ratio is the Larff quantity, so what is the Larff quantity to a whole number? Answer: 52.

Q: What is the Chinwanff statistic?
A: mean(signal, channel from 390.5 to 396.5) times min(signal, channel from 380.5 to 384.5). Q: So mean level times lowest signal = 1660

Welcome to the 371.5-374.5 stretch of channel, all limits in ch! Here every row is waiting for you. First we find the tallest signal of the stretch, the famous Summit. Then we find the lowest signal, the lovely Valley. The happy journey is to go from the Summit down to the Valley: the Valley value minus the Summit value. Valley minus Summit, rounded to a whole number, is -3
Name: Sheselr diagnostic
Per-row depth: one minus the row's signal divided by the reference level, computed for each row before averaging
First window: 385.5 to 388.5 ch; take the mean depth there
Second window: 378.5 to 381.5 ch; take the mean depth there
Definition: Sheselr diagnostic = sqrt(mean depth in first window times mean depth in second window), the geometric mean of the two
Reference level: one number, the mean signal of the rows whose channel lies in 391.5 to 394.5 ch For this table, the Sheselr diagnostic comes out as 0.37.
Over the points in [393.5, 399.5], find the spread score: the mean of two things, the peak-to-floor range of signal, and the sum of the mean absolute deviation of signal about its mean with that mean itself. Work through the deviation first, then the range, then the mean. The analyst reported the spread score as 19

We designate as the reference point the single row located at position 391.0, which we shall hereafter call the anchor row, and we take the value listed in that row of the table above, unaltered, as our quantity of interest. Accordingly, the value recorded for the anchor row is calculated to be 41.7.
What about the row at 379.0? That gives 58.1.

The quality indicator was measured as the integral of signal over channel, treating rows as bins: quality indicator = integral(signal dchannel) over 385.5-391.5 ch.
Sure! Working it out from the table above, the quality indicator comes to 247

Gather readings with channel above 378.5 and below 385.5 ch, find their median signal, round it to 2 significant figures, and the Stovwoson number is 49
